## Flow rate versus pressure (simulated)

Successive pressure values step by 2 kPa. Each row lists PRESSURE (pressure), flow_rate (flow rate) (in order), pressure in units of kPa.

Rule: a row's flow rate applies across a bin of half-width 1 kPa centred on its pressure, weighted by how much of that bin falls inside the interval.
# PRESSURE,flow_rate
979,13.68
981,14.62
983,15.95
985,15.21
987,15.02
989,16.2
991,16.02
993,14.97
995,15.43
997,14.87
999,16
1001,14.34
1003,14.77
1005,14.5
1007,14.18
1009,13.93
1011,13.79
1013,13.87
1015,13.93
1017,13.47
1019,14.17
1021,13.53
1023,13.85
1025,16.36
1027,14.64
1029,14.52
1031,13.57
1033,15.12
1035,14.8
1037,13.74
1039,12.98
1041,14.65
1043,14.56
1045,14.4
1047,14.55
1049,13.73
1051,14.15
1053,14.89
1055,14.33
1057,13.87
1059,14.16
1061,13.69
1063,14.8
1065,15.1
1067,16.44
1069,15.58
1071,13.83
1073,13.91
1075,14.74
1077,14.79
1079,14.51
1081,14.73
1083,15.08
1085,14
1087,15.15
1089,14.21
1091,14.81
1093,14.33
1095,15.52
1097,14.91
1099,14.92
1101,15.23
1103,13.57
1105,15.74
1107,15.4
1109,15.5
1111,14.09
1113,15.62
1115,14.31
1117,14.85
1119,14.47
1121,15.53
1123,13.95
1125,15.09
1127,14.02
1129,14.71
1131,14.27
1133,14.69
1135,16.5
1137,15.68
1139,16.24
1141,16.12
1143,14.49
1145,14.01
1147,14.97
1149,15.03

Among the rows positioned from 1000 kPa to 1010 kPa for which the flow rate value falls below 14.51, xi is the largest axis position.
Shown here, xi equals 1009 kPa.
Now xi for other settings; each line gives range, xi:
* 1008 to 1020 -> 1019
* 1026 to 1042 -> 1039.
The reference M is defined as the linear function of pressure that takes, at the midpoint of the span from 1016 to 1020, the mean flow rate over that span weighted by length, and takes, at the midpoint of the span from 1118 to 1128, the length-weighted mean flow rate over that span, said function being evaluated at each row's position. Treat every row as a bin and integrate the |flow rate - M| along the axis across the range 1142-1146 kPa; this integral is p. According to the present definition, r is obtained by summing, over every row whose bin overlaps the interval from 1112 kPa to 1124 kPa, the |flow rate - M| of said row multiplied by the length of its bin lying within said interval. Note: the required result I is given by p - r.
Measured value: -5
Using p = 2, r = 7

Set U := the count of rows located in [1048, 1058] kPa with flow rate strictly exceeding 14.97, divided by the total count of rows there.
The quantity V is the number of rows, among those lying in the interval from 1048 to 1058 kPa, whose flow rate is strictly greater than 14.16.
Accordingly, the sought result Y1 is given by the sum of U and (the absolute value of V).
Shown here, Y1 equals 2.0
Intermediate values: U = 0.00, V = 2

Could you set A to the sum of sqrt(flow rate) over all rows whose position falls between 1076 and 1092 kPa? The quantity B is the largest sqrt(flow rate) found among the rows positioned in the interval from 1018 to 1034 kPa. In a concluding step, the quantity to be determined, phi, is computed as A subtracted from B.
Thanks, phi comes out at -26.58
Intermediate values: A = 30.6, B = 4.04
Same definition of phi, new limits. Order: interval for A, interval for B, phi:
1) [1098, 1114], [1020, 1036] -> -26.94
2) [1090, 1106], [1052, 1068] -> -26.80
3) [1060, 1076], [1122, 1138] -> -26.66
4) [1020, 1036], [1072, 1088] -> -26.61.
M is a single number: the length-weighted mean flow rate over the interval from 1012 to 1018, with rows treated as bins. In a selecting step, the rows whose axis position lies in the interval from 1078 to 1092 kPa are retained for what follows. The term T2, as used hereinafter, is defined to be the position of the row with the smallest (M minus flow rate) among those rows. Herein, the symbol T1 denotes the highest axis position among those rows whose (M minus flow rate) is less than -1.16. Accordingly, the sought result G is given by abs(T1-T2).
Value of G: 0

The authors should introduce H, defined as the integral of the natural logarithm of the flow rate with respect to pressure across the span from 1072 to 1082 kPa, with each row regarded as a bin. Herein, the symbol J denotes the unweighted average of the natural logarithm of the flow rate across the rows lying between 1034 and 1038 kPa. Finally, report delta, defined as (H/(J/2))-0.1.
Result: 20.0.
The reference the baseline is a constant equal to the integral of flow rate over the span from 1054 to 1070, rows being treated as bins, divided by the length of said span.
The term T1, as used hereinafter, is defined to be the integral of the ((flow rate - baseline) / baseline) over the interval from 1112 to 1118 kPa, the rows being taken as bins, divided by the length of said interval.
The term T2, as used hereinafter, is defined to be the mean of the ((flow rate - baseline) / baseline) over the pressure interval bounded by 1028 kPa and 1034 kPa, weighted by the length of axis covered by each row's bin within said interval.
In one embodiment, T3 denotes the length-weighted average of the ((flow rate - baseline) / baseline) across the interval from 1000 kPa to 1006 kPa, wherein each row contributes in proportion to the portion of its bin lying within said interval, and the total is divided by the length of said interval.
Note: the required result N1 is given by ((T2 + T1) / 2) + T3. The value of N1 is -0.020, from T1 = 0.01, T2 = -0.023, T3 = -0.014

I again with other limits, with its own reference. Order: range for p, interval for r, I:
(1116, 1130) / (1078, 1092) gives 0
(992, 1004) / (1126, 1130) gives 15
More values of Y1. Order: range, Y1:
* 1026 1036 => 4.2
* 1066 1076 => 3.4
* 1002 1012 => 3.0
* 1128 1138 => 5.4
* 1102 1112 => 3.6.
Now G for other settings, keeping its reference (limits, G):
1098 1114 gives 8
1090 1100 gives 4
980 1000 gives 10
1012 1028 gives 0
